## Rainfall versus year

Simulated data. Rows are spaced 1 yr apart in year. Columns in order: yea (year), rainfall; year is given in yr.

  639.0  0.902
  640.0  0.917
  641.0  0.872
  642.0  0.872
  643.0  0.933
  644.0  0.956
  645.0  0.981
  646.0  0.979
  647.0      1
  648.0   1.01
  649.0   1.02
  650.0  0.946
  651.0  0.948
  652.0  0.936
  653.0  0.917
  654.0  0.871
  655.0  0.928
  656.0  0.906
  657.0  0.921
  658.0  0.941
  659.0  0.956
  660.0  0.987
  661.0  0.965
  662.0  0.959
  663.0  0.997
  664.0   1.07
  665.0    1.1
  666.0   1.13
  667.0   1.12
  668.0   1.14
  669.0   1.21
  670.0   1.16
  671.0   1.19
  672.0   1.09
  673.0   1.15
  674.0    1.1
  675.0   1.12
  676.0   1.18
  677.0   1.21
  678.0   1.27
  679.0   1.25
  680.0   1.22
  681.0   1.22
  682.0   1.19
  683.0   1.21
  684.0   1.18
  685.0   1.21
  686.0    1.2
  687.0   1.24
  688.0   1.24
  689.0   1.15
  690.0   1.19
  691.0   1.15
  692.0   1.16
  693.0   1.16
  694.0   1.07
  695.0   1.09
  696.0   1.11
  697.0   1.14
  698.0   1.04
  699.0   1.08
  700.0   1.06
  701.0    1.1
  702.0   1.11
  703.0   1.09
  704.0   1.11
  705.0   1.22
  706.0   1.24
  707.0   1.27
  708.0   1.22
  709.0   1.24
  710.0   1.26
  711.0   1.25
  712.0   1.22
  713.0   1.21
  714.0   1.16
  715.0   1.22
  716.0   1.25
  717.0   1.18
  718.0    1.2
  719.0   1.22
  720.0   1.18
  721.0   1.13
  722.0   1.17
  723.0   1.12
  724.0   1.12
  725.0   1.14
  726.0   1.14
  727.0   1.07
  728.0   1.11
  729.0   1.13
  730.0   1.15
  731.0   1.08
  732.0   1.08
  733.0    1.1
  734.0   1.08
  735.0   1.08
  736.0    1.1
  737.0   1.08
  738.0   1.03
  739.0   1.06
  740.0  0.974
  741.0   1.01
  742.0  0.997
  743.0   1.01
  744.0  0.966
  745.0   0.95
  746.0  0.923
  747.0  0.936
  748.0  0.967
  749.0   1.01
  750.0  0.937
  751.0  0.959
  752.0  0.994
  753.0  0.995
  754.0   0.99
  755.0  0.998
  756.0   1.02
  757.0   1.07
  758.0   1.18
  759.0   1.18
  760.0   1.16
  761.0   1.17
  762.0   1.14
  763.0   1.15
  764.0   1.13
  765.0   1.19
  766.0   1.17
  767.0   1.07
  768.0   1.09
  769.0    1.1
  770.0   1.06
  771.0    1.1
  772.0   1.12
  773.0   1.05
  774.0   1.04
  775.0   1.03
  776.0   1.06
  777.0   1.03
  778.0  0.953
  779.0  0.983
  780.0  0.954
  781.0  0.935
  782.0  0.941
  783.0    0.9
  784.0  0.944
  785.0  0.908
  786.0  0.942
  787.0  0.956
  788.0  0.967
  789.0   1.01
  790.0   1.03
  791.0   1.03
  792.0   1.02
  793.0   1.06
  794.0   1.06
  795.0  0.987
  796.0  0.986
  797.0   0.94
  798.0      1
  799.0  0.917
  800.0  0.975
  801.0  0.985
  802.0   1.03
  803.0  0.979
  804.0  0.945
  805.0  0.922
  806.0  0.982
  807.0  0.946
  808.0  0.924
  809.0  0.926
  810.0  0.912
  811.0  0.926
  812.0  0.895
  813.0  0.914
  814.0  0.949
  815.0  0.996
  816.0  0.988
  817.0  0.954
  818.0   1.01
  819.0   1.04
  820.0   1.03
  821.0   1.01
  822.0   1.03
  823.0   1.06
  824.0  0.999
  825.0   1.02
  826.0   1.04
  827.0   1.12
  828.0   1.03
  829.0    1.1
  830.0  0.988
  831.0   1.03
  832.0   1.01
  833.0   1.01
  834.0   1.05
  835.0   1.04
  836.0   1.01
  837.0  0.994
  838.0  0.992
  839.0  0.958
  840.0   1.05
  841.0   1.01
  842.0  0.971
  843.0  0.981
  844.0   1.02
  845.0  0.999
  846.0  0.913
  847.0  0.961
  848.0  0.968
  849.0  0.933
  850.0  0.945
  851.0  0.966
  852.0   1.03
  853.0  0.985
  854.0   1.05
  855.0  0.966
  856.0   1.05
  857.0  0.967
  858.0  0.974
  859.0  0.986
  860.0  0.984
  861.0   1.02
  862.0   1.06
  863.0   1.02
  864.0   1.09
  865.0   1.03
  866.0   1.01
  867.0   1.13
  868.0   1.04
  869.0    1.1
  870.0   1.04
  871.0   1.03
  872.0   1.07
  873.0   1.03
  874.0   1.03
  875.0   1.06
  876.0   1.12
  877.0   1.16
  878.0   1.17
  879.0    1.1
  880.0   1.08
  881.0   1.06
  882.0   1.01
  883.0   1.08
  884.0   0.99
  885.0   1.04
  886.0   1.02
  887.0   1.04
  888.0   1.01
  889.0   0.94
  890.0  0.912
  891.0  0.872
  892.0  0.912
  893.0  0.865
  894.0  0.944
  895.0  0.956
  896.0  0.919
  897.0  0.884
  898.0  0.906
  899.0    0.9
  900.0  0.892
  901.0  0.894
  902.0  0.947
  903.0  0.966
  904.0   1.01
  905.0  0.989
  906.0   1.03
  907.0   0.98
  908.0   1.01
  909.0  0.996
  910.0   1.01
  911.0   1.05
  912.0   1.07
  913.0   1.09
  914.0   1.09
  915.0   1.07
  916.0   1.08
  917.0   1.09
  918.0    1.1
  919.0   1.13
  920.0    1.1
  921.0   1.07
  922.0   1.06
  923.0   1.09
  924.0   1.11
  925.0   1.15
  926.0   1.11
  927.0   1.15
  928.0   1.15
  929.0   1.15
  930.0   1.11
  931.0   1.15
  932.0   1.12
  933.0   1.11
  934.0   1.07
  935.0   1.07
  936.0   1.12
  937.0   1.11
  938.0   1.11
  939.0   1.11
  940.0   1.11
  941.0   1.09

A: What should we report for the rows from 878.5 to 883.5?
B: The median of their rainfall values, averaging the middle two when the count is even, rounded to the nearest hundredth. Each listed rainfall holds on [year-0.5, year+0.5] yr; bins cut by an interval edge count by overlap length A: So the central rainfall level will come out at 1.08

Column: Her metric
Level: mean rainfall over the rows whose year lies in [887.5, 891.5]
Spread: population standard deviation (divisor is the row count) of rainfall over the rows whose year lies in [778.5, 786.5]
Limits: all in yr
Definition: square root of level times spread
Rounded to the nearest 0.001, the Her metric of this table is 0.150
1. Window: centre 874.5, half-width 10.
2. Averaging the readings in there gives 1.07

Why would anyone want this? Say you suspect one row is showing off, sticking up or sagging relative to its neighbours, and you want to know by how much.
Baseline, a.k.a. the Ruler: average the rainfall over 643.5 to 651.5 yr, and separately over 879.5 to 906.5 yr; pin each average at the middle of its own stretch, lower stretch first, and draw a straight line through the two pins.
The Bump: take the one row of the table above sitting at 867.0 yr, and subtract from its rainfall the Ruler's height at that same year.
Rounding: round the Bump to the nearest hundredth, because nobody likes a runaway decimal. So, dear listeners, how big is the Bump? 0.16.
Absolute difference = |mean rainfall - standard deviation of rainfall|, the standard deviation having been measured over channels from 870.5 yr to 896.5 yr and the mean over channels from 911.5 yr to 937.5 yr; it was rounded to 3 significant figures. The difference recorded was 1.02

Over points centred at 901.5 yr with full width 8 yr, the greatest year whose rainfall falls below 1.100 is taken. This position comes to 905.0 yr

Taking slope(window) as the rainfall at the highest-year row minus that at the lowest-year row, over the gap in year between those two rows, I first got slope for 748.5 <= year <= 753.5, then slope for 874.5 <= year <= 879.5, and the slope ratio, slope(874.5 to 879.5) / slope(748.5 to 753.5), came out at -2.7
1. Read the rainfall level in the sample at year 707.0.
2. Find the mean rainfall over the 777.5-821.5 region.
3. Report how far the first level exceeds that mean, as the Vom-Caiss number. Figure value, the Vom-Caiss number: 0.30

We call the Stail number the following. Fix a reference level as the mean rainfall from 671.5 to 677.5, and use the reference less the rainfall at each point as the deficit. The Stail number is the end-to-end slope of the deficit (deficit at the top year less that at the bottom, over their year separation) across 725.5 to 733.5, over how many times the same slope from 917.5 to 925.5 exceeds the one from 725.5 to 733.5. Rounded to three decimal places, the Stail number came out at -0.005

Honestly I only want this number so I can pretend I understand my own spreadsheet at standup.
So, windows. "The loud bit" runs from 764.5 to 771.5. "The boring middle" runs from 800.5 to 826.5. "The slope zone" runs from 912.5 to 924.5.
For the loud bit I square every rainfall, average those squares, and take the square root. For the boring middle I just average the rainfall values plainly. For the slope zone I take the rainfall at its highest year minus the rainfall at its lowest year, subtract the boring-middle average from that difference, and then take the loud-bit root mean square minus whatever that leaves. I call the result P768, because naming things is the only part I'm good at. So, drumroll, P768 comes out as 2.07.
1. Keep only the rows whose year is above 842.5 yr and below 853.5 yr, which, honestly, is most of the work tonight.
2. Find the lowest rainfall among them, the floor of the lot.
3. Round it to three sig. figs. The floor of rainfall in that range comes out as 0.913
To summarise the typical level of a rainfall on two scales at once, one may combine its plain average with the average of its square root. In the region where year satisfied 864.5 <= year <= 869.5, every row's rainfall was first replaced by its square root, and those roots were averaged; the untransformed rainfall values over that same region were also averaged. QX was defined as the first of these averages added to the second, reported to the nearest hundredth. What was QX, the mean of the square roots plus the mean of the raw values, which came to 2.09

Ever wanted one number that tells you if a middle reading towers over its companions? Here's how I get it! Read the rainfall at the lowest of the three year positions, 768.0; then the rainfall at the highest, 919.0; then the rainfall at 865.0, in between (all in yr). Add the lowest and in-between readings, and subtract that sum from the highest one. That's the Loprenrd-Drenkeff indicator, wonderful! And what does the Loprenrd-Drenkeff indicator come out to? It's -0.99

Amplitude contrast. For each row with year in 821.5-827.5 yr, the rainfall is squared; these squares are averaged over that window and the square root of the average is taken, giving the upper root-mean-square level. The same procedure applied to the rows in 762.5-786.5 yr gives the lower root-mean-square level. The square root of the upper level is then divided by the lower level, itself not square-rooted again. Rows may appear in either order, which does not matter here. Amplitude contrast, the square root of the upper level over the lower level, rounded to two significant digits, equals 0.98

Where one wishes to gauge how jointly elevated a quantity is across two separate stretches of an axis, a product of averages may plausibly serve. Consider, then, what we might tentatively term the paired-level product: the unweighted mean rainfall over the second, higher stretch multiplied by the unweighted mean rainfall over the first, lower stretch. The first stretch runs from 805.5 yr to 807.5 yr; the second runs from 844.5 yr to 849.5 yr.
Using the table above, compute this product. 0.92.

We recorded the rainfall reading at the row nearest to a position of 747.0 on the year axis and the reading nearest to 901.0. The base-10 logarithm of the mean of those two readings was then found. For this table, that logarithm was -0.039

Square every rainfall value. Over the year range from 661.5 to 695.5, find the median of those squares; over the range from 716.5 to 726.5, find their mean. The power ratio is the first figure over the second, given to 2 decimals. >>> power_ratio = 1.00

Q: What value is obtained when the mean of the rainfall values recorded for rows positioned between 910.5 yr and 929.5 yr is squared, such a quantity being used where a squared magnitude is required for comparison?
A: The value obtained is 1.21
